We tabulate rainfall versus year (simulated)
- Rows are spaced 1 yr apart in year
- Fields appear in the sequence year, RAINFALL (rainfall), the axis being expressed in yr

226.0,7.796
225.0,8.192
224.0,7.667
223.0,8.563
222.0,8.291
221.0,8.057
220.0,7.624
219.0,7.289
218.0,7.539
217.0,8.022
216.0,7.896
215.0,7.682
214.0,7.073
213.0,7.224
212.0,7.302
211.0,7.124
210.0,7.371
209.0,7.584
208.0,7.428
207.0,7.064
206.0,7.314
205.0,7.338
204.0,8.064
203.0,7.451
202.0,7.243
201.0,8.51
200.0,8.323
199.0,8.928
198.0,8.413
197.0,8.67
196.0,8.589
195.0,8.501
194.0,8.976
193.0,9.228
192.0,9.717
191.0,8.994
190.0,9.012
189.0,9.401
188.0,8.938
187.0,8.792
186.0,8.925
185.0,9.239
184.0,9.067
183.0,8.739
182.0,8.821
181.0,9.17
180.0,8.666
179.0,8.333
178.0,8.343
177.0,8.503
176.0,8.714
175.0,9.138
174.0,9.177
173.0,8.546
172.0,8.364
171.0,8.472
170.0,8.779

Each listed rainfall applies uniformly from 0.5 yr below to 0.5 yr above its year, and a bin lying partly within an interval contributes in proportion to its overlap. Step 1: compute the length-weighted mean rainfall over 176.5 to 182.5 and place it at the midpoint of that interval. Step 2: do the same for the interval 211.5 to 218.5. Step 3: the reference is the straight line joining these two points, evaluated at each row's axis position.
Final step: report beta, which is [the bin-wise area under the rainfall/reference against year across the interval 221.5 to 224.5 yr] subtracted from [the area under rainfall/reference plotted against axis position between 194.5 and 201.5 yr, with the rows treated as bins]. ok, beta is 4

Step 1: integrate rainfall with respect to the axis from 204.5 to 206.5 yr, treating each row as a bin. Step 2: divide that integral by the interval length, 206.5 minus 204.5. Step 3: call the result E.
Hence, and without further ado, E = 7.3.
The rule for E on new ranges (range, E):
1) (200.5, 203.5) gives 7.7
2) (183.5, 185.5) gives 9.2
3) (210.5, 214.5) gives 7.2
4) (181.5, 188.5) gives 8.9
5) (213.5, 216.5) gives 7.6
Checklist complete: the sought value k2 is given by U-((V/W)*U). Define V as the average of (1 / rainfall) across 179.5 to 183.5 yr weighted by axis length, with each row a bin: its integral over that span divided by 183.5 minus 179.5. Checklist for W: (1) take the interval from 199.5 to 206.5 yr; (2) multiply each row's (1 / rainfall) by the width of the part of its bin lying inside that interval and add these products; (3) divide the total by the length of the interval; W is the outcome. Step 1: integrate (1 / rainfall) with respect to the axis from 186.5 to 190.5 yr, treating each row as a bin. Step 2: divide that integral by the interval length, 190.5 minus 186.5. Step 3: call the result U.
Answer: 0.014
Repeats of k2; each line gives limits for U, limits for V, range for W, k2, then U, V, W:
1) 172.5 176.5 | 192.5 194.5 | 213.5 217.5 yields 0.018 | 0.113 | 0.110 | 0.131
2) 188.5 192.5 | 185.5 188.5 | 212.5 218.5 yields 0.016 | 0.108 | 0.113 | 0.132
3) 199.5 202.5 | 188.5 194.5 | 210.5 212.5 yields 0.027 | 0.125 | 0.109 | 0.139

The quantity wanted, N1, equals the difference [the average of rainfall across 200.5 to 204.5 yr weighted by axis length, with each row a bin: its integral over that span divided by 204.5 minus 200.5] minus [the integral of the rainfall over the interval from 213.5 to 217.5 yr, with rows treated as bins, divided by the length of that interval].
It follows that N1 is 0.1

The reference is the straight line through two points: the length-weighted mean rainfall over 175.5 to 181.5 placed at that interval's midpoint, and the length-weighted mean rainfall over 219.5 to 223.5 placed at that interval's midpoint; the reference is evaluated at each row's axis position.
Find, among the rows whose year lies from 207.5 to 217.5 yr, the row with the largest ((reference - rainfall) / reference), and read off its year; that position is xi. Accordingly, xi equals 214.0 yr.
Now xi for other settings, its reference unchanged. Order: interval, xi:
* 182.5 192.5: 183.0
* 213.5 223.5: 214.0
